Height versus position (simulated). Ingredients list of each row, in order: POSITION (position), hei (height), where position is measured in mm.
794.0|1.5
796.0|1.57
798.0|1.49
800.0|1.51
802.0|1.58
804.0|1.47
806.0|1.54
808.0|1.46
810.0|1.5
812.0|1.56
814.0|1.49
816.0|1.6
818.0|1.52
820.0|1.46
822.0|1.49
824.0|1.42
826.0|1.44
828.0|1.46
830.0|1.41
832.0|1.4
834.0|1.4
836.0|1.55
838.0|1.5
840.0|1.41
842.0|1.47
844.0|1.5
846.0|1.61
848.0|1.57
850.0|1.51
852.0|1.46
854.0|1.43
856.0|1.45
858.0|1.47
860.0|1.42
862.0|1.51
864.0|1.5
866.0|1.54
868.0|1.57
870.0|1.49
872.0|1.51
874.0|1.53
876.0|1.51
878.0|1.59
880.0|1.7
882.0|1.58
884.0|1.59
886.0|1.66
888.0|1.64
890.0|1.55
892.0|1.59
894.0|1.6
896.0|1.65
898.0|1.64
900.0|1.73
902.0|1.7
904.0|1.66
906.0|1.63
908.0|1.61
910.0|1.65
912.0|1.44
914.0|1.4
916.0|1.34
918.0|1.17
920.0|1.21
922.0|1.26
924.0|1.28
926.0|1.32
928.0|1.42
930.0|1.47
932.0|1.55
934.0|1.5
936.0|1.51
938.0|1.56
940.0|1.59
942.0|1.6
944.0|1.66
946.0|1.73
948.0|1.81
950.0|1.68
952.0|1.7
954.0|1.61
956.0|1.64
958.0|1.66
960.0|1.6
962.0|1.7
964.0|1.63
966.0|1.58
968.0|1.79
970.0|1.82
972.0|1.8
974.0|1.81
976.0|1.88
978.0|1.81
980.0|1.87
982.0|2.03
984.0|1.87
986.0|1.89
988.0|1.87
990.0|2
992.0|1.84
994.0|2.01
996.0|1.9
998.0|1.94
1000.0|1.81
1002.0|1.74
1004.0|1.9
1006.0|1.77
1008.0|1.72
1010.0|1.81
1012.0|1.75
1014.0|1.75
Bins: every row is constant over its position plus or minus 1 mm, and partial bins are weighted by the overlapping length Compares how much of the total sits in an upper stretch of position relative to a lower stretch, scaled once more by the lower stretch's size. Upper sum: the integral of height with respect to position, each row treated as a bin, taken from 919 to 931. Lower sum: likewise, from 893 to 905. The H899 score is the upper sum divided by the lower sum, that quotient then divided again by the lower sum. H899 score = 0.0400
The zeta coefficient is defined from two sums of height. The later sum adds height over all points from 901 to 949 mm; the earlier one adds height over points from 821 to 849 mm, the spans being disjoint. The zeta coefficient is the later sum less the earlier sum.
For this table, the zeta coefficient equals 15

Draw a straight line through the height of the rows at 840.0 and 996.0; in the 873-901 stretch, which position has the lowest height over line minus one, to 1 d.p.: 890.0 mm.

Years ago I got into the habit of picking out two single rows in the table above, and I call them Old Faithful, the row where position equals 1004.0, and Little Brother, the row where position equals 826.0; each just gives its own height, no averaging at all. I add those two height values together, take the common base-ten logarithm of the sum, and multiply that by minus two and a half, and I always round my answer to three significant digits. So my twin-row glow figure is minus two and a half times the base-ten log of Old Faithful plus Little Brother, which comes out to -1.31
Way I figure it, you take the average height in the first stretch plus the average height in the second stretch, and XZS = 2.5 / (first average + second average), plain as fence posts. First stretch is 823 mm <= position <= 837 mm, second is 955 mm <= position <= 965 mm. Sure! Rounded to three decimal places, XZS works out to 0.810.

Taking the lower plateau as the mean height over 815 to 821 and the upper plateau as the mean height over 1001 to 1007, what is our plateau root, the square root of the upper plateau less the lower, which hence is 0.53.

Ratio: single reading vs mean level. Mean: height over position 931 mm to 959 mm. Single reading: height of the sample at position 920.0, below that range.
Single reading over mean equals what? 0.74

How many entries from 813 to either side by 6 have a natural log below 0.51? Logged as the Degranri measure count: 6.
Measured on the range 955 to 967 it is 5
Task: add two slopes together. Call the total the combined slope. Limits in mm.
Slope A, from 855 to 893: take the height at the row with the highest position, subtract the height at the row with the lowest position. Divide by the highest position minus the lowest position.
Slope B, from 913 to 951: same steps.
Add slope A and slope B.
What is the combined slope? 0.012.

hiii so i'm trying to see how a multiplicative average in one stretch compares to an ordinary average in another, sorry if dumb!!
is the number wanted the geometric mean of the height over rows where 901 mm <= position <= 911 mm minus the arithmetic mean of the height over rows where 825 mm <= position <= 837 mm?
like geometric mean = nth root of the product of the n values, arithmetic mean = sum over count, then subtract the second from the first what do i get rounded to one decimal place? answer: 0.2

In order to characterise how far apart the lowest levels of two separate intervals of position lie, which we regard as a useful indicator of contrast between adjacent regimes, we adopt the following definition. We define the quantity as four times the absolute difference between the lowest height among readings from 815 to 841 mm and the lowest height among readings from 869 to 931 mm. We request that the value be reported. 0.9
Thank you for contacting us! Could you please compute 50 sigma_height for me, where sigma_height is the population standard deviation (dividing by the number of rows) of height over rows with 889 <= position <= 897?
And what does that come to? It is 1.8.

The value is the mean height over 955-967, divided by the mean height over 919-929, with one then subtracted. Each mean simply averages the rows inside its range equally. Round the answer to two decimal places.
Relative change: 0.26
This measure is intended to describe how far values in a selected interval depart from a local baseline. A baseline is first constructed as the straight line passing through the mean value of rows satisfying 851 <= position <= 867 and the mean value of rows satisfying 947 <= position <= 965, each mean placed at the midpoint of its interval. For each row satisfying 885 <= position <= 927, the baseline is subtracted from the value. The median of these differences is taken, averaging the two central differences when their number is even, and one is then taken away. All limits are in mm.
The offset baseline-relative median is -0.95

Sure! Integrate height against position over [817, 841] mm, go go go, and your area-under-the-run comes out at 35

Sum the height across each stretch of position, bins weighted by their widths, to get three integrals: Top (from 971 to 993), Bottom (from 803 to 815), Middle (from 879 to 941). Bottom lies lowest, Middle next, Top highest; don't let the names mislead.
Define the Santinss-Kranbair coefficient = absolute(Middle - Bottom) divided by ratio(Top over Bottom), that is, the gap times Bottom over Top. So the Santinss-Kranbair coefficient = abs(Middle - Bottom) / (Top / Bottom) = 33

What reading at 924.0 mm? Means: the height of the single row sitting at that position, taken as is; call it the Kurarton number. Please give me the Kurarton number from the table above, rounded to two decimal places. 1.28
